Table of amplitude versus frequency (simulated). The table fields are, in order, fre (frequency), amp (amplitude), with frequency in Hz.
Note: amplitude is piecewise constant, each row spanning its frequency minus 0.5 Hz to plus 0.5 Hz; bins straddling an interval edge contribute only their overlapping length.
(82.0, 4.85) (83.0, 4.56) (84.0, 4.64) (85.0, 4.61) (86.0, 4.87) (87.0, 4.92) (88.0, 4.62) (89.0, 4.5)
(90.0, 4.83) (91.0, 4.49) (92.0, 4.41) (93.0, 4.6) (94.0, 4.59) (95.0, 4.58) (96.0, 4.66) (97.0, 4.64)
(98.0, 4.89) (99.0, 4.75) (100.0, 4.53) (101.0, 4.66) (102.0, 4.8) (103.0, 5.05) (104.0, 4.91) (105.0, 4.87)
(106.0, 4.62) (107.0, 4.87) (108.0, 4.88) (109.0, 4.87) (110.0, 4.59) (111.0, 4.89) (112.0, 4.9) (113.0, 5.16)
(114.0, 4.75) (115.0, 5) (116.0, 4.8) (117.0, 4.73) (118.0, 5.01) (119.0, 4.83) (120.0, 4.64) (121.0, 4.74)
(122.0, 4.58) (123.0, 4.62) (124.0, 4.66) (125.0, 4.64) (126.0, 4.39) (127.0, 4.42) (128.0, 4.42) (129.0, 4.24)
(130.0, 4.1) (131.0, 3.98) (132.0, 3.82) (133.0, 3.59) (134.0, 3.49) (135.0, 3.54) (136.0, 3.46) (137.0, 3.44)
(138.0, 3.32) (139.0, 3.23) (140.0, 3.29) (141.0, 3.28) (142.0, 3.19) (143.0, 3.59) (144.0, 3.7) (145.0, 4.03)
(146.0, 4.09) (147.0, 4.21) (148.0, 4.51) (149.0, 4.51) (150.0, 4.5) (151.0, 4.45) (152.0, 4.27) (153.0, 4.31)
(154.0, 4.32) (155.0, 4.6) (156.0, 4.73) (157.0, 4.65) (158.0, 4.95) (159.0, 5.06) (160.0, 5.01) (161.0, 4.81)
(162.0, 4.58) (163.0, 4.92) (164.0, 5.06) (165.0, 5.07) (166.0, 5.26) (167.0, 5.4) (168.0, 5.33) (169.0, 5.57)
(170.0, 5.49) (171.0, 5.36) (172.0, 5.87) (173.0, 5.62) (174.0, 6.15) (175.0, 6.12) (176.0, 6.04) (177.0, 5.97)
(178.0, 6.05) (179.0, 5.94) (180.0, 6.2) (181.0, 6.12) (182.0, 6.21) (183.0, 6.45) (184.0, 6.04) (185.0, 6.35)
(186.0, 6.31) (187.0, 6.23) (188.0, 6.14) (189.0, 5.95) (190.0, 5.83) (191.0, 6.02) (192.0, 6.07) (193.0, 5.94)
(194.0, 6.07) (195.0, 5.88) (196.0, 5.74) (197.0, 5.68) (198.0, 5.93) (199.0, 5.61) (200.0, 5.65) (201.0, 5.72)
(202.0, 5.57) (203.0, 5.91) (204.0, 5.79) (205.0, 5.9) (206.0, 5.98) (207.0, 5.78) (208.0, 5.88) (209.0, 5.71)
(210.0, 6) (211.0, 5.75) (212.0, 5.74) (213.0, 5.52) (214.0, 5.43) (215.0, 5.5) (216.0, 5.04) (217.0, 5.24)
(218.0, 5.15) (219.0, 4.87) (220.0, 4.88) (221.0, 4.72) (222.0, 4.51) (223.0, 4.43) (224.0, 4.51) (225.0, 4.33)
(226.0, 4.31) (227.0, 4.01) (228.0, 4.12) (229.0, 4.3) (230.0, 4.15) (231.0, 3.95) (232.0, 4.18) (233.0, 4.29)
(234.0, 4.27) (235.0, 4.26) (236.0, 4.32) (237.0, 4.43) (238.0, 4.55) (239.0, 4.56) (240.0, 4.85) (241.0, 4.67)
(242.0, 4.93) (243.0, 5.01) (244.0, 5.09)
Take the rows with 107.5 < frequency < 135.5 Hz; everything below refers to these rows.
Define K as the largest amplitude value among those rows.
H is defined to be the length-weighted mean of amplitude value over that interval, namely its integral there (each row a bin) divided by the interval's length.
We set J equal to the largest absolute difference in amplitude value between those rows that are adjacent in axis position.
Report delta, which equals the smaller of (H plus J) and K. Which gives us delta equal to 4.92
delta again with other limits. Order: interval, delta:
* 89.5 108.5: 5.05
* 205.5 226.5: 5.66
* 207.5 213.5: 6.00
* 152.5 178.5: 5.77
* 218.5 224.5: 4.86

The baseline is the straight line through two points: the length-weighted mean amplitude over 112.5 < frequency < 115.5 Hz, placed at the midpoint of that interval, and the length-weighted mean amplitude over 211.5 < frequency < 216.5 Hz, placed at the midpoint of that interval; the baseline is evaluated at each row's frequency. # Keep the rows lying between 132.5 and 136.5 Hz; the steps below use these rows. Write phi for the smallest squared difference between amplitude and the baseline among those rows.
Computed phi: 2.2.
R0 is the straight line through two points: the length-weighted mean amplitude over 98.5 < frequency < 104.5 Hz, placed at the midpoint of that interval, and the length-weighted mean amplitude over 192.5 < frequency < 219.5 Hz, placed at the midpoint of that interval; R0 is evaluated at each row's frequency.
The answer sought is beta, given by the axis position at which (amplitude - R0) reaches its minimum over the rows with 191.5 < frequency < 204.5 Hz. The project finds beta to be 202.0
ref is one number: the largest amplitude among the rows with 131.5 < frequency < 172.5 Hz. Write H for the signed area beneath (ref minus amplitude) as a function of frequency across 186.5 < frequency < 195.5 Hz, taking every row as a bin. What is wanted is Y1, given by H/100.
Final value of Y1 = -0.01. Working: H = -1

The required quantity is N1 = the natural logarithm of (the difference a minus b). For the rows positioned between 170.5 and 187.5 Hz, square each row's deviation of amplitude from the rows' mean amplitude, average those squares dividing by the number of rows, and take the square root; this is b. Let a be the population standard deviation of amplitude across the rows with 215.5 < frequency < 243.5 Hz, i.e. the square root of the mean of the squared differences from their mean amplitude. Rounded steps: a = 0.35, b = 0.26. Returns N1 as -2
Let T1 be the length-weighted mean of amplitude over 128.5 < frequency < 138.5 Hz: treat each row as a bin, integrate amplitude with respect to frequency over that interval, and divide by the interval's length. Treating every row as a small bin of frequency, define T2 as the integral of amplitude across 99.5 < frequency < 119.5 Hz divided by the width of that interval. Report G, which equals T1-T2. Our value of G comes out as -1.14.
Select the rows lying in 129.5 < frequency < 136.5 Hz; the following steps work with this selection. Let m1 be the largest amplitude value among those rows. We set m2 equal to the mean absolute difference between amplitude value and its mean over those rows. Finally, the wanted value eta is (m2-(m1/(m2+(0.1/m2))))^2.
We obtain 34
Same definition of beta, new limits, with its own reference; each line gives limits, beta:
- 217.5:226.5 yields 226.0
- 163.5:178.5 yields 164.0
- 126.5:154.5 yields 142.0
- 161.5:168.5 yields 162.0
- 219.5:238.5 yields 231.0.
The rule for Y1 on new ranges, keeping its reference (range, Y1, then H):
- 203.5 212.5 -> 0.00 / 0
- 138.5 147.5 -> 0.20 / 20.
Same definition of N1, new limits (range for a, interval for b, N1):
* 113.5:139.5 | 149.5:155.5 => -1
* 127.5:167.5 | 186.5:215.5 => -1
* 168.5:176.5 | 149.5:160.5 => -4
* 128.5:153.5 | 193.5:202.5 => -1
